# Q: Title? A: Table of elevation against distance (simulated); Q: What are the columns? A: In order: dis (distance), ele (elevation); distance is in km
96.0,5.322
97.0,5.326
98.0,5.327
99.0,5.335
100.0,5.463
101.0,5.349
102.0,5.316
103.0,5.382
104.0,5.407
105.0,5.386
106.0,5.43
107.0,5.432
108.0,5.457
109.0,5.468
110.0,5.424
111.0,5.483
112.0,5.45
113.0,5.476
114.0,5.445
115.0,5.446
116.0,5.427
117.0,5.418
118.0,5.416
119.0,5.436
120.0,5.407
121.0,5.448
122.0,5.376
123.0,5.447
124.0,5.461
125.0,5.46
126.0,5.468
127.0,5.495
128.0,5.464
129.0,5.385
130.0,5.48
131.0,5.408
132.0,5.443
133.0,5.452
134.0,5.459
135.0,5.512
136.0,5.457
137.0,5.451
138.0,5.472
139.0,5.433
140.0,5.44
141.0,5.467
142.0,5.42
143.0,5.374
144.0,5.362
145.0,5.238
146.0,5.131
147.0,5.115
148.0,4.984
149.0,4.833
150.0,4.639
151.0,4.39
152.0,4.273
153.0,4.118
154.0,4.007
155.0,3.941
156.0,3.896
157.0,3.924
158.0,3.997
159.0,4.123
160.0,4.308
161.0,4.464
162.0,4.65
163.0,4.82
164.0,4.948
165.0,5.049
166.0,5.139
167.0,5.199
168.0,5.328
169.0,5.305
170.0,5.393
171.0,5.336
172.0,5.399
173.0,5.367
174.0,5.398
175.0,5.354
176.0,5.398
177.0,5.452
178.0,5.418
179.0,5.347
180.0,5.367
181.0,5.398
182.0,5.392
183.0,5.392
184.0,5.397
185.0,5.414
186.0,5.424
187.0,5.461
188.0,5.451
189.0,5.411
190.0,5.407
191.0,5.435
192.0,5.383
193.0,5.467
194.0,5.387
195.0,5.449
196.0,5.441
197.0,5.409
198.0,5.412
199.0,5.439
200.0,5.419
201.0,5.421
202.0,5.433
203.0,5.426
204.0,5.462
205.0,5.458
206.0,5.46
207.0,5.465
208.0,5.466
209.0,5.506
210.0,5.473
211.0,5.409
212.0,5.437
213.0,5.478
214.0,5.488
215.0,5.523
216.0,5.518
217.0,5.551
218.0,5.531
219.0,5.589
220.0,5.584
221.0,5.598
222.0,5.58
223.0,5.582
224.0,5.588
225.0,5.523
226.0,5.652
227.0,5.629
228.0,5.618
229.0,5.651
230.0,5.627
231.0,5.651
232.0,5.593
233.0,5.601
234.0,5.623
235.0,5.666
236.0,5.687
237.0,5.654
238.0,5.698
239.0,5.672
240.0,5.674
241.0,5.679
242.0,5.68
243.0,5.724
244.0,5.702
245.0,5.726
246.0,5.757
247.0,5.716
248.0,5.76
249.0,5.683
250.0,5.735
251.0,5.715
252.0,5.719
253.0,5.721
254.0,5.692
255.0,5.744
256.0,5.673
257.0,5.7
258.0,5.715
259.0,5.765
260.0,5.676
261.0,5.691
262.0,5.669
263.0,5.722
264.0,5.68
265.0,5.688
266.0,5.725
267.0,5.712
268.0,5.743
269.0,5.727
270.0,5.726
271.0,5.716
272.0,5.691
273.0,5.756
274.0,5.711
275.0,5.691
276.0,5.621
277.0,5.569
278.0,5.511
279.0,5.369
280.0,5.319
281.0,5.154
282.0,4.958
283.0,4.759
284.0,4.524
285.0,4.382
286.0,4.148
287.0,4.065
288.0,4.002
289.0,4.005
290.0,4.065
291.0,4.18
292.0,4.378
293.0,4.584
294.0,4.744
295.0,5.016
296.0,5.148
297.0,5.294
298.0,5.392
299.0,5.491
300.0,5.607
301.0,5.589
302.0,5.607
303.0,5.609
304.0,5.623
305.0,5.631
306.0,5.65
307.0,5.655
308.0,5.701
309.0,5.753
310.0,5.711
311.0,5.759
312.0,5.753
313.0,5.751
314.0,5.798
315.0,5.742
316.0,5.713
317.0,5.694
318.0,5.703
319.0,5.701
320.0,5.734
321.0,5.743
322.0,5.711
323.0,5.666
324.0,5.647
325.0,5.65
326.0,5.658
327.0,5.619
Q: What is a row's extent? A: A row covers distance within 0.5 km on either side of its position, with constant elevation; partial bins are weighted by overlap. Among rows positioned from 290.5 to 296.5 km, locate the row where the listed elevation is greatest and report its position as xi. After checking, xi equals 296.0 km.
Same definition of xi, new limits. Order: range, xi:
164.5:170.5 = 170.0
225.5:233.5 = 226.0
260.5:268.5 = 268.0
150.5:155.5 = 151.0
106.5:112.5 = 111.0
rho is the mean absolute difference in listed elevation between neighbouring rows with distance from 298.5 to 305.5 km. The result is 0.029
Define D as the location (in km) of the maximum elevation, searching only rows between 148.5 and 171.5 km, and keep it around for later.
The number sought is 170.0 km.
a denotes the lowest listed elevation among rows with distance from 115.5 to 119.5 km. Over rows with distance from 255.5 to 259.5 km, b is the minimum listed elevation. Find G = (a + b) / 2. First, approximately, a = 5.416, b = 5.673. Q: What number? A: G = 5.54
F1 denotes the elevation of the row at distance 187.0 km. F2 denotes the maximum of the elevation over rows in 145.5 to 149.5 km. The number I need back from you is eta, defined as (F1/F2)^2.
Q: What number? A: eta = 1.13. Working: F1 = 5.461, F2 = 5.131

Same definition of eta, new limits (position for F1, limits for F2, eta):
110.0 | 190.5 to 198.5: 0.98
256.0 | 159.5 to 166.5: 1.22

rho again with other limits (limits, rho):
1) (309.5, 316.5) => 0.031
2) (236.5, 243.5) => 0.020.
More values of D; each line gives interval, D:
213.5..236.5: 236.0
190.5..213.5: 209.0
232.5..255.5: 248.0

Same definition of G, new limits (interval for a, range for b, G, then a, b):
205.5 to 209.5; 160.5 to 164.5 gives 4.96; 5.46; 4.464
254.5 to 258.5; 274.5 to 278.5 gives 5.59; 5.673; 5.511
